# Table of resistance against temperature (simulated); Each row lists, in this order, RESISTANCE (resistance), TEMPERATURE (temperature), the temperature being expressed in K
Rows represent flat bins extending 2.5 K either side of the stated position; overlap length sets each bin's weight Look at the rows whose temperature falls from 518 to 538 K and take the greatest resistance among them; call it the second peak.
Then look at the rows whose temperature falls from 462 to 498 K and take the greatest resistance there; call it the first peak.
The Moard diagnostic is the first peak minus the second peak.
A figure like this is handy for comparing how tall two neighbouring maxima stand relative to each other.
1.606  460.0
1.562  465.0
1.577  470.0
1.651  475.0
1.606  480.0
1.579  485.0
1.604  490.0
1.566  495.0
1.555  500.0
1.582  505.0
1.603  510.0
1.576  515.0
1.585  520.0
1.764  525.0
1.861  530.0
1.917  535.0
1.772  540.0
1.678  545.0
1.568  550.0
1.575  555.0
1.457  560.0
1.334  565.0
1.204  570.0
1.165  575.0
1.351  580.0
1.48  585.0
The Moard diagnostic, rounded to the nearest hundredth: -0.27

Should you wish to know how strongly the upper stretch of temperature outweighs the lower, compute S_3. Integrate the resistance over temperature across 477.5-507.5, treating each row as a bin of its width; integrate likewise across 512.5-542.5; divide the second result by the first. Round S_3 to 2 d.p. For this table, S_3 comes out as 1.10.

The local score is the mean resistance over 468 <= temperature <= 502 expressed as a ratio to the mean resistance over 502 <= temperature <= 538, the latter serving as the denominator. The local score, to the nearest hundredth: 0.94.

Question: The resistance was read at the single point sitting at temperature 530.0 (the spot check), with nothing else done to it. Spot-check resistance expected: 1.861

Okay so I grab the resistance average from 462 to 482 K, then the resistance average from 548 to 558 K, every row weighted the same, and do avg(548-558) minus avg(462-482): -0.03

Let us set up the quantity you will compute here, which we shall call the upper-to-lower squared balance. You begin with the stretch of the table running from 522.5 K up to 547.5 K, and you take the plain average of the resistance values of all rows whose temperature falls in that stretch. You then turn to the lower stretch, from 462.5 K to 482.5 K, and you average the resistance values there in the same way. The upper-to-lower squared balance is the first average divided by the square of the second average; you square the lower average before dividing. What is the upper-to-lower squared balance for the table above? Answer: 0.70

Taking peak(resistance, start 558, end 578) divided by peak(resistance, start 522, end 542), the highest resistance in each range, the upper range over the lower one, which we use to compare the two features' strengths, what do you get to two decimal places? 0.76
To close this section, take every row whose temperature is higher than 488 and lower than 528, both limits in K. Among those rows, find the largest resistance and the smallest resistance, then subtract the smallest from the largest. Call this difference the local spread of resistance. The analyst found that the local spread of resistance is 0.21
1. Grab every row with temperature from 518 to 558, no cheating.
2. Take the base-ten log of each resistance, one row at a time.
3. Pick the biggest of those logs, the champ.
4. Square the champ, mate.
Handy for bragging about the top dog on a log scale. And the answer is 0.080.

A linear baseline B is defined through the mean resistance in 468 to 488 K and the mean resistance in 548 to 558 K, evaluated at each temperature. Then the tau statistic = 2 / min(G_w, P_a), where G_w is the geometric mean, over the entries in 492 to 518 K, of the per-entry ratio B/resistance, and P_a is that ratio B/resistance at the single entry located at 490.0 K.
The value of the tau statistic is 2.01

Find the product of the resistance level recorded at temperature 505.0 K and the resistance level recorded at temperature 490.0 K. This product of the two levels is 2.54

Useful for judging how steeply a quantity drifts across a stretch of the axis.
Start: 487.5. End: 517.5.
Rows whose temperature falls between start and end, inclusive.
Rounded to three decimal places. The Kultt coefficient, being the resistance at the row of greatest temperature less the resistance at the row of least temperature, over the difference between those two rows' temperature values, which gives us -0.001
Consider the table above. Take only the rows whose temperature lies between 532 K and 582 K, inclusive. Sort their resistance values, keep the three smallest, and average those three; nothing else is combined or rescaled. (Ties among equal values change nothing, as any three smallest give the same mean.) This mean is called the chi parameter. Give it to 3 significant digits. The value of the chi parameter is 1.23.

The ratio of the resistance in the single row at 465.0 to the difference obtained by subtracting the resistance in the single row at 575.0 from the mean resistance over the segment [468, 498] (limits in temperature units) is 3.6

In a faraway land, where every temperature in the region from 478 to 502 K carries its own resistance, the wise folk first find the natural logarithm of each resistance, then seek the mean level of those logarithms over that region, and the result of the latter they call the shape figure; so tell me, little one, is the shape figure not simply 0.46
